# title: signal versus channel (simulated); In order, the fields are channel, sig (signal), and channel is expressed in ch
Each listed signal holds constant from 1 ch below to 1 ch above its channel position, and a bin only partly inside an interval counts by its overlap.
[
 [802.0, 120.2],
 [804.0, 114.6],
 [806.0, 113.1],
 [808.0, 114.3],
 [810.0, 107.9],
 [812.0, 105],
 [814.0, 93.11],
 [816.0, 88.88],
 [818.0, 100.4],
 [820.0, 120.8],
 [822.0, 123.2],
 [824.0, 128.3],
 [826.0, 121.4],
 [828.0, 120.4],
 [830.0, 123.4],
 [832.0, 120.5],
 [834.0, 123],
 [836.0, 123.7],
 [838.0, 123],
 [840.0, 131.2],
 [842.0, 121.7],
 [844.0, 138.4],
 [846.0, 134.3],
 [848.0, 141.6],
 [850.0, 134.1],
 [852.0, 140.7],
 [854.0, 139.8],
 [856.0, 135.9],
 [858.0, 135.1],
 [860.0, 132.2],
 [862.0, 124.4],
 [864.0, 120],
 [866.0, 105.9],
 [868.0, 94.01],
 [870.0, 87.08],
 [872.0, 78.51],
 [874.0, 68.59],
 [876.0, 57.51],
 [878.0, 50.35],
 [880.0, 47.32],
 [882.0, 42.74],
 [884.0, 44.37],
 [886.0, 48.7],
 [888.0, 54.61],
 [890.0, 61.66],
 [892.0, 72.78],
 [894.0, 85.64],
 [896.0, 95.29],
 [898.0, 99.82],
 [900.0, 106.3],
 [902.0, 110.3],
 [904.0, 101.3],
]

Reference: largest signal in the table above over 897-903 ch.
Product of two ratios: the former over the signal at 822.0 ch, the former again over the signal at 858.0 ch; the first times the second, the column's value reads 0.73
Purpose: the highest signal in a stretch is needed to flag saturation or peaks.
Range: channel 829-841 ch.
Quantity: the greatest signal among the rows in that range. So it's 131.2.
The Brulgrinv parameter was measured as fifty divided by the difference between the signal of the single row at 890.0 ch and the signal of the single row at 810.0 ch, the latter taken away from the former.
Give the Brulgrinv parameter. -1.1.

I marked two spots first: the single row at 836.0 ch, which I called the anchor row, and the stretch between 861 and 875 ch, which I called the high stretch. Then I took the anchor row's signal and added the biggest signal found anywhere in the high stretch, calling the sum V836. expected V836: 248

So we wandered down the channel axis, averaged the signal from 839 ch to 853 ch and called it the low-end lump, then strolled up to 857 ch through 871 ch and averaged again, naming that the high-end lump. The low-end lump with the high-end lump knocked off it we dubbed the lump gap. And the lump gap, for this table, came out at 20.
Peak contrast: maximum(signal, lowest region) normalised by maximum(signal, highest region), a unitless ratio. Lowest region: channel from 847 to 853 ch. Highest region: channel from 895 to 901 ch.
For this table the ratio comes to 1.33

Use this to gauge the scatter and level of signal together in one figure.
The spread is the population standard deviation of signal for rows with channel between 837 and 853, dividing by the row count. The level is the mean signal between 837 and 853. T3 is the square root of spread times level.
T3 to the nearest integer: 31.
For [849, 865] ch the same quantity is 30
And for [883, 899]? 38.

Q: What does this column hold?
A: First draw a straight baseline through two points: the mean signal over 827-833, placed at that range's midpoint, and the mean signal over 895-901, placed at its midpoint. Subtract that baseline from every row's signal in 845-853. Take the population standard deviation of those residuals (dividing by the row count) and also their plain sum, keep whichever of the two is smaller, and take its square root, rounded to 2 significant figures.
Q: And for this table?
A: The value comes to 2.0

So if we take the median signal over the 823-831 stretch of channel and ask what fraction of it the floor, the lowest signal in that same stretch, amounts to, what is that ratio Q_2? 0.98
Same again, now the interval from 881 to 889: 0.92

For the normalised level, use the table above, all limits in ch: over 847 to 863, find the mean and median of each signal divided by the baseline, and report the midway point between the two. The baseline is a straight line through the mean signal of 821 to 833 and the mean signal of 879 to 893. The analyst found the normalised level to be 1.5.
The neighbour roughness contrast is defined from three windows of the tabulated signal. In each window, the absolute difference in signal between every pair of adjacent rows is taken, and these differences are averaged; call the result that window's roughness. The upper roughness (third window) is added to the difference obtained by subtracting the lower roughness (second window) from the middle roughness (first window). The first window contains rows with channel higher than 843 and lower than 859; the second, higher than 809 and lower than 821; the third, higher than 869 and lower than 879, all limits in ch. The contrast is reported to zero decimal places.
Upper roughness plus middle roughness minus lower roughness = 3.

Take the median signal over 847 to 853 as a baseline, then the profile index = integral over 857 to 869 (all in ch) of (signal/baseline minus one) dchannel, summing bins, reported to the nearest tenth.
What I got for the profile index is -1.9 ch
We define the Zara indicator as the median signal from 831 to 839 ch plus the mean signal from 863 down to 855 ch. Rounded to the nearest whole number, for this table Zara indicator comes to 255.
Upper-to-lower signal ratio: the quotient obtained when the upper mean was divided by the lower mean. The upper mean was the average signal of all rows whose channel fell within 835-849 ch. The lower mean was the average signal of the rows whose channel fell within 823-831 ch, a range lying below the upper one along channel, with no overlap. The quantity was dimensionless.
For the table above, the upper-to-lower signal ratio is 1.1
